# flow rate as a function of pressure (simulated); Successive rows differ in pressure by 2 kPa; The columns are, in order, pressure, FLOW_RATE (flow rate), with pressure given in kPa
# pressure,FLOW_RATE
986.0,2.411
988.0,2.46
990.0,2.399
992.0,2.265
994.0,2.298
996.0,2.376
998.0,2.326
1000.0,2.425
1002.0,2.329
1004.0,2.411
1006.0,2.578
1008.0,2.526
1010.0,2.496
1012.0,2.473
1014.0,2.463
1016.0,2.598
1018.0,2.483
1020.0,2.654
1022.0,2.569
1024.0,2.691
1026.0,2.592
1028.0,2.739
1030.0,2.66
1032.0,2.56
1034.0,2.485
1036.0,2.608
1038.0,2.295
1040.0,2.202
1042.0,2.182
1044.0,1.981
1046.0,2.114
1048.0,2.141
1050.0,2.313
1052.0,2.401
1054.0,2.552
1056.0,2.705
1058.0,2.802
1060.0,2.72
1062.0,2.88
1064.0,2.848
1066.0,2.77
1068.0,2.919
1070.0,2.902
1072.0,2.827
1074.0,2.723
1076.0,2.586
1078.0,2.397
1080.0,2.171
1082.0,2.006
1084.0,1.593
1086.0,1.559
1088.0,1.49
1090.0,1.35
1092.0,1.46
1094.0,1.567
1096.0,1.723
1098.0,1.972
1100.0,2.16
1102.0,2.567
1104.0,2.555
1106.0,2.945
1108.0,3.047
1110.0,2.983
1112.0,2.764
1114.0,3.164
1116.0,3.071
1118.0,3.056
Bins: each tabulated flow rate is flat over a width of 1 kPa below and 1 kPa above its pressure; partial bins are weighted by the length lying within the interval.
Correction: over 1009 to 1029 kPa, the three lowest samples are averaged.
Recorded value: 2.47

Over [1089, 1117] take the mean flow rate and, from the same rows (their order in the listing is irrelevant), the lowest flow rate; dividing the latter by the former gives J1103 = 0.57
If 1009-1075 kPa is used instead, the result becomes 0.78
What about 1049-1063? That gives 0.88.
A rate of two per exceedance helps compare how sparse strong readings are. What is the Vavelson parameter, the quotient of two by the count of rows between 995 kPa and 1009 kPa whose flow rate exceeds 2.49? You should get 1.0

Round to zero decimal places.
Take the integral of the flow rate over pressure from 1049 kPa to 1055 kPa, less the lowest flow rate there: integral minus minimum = 12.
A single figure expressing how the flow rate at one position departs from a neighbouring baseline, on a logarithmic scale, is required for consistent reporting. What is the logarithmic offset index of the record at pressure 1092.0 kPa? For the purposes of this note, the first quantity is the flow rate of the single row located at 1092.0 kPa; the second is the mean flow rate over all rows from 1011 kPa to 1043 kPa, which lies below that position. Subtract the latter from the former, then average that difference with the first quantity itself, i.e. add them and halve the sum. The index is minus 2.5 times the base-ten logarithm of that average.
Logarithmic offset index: 1.7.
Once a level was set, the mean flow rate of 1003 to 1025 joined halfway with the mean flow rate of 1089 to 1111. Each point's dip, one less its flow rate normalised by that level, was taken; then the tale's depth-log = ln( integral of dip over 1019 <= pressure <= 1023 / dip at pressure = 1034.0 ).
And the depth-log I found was 2.2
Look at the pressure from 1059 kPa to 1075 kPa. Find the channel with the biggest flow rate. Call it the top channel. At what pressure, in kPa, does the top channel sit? 1068.0 kPa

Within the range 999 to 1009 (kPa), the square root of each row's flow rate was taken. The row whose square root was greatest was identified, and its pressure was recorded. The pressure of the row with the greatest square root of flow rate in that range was 1006.0 kPa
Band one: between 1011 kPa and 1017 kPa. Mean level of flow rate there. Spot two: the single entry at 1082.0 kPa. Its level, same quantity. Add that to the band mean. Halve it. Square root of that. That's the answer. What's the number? 1.50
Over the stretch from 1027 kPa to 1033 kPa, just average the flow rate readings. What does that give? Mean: 2.65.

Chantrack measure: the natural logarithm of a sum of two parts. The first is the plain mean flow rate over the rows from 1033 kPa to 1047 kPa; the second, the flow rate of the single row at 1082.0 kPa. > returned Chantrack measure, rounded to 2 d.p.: 1.45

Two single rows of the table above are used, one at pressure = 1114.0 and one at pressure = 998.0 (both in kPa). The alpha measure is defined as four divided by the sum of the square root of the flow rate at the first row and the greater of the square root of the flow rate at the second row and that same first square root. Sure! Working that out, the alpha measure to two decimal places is 1.12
